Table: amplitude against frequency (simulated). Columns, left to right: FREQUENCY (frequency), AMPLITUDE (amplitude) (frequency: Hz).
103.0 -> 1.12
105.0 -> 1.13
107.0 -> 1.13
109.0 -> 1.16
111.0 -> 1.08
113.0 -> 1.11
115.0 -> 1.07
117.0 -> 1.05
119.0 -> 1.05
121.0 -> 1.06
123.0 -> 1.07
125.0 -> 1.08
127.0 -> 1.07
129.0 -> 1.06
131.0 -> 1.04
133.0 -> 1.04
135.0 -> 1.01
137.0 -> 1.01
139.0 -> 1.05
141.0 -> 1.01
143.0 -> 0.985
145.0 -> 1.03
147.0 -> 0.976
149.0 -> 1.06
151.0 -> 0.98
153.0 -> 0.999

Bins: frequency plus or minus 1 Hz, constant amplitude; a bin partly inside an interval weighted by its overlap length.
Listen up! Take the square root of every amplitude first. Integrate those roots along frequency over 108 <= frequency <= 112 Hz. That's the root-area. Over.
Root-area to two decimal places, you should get 4.23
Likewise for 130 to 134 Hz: 4.08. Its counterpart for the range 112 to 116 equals 4.18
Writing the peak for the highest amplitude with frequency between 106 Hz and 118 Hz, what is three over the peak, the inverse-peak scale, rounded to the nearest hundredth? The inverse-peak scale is 2.59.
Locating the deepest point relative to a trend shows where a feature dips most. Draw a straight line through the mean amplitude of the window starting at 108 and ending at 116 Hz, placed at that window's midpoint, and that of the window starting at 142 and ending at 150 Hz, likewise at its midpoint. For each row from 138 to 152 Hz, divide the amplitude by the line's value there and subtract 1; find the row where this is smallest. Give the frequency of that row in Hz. 143.0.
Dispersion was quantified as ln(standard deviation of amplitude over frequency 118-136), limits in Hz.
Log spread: -3.9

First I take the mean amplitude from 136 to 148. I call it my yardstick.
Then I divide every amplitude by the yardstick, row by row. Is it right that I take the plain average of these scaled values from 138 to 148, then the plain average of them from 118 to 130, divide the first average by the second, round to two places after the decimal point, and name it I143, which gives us 0.95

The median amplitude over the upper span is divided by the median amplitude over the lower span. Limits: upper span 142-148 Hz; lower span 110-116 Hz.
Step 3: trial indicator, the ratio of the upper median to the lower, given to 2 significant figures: 0.91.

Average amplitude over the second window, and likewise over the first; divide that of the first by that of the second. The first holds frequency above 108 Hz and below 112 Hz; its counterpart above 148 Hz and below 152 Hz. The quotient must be 1.098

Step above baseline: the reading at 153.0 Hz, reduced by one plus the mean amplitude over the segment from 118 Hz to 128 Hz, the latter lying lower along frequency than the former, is -1.07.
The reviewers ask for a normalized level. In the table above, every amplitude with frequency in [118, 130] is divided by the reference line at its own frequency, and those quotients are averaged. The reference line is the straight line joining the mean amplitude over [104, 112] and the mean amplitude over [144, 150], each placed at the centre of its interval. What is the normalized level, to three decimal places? 0.984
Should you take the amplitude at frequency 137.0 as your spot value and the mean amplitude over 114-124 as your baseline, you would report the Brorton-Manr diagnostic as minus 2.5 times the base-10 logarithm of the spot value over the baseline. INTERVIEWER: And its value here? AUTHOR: 0.05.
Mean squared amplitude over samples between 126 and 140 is 1.08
